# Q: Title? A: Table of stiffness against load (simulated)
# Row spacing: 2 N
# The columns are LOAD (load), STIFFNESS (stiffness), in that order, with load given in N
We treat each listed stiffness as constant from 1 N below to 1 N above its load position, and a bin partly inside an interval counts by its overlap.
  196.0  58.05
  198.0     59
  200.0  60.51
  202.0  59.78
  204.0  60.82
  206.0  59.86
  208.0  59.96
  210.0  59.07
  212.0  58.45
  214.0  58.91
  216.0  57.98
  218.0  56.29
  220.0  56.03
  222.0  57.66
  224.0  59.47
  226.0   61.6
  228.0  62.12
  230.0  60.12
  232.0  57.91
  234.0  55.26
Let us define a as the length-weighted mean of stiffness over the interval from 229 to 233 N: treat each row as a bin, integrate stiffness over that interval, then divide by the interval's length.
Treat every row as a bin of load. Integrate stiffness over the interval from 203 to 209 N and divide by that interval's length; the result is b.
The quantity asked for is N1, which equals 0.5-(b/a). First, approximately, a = 59.0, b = 60.2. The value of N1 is -0.52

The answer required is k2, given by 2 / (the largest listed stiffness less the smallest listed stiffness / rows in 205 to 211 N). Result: 2.2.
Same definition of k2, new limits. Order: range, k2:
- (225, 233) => 0.5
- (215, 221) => 1.0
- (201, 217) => 0.7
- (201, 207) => 1.9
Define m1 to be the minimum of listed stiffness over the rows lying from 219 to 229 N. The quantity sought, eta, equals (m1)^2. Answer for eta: 3139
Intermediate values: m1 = 56.03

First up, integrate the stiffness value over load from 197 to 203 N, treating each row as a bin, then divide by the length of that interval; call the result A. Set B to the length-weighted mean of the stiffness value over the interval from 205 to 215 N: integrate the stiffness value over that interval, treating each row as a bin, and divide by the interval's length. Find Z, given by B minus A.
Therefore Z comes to -0.5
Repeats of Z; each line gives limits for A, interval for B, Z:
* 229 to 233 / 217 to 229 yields -0.2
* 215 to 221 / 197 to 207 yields 3.2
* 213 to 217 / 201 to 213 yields 1.2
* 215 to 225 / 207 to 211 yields 2.0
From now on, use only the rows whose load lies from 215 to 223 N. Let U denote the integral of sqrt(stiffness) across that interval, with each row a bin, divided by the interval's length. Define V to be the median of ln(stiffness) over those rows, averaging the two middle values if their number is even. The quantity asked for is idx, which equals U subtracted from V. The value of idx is -3.51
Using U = 7.55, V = 4.043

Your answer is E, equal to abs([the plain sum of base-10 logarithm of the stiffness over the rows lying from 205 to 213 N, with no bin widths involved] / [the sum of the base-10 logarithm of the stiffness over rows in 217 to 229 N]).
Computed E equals 0.67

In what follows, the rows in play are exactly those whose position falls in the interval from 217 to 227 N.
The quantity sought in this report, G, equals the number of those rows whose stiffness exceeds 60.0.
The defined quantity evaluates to 1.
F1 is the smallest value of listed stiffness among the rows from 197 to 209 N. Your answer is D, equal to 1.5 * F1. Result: 88.5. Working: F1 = 59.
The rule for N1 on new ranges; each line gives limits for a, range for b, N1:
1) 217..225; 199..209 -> -0.55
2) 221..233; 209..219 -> -0.47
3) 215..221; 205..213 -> -0.55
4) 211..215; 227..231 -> -0.54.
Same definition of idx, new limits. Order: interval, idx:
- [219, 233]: -3.61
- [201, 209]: -3.66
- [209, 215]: -3.59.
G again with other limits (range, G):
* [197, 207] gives 2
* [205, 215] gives 0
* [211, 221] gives 0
